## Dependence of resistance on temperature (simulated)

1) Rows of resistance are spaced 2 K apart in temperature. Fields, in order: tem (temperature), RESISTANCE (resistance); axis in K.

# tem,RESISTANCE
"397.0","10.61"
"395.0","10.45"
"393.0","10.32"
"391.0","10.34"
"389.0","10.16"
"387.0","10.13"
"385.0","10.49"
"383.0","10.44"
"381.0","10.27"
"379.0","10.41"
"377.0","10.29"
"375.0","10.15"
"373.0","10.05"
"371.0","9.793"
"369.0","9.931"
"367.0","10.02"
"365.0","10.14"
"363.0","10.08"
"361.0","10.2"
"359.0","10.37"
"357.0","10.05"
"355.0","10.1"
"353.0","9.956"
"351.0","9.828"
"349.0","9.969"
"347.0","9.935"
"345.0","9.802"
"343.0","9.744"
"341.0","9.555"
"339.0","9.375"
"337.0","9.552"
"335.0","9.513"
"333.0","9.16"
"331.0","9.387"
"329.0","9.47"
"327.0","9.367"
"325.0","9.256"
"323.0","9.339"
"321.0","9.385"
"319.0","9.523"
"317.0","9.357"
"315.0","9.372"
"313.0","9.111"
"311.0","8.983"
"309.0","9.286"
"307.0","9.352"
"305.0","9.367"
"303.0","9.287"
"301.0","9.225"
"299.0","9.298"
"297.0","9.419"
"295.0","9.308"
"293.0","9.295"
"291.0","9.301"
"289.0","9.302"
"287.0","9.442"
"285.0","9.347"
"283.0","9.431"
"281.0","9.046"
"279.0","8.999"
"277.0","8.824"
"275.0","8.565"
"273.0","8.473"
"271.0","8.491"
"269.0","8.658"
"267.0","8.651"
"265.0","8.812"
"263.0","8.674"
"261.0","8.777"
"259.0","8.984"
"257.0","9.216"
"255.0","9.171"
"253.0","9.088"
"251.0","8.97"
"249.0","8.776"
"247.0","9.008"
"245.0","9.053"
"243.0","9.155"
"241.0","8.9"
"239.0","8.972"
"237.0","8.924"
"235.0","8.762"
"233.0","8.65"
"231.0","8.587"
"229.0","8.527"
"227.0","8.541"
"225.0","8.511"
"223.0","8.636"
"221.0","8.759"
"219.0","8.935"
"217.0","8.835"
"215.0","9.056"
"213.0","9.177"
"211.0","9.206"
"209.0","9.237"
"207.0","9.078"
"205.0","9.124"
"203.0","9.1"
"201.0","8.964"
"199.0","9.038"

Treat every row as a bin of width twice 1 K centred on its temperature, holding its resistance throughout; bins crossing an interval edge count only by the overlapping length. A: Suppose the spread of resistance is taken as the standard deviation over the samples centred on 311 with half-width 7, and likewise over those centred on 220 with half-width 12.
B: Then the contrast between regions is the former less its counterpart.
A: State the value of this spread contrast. -0.13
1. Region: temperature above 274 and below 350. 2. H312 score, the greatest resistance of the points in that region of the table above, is 9.969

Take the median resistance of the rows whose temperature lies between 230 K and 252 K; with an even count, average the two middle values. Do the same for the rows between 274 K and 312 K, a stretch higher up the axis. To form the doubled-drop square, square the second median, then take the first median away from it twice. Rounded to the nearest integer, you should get 69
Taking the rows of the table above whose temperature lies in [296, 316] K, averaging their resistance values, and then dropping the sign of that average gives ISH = 9.27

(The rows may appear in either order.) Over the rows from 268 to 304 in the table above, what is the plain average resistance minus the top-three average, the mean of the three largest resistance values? -0.34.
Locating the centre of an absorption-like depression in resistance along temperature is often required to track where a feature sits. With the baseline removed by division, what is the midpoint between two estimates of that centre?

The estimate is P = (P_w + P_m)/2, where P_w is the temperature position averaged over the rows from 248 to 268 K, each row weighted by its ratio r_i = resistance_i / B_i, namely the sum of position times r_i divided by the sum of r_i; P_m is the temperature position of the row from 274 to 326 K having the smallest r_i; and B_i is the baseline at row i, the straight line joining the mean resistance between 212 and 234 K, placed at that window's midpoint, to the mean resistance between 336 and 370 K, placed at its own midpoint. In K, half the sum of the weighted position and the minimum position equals 266.5 K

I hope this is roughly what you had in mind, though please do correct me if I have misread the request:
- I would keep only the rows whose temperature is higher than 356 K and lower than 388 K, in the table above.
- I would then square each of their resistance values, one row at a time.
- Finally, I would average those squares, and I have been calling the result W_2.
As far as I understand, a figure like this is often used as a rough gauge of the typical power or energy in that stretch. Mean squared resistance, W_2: 104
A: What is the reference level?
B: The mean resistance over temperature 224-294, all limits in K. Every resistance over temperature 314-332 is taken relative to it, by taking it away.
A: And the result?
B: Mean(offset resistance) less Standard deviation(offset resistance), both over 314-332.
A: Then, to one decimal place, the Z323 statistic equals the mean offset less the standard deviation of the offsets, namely 0.4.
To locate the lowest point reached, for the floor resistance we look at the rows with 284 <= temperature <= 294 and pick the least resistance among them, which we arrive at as 9.295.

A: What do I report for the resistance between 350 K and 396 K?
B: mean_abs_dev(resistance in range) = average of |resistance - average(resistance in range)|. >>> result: 0.16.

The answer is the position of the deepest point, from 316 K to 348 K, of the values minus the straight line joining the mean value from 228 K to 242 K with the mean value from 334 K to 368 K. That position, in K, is 333.0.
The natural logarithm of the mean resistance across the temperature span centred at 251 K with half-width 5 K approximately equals 2.20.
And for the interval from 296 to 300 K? 2.24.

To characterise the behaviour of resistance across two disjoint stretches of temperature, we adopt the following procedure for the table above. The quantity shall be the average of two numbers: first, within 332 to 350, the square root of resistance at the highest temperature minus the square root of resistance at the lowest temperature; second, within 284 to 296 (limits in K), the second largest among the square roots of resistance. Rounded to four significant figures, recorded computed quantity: 1.594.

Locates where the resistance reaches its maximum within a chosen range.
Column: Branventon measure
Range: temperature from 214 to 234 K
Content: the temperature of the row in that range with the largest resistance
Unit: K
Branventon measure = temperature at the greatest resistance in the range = 215.0 K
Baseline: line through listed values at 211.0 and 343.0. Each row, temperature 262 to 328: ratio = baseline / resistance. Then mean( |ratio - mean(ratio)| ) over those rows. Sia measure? 0.026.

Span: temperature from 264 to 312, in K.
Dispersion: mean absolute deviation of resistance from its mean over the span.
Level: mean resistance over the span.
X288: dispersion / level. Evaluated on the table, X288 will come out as 0.031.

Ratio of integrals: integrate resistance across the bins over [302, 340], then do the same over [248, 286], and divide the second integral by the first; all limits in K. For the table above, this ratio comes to 0.95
